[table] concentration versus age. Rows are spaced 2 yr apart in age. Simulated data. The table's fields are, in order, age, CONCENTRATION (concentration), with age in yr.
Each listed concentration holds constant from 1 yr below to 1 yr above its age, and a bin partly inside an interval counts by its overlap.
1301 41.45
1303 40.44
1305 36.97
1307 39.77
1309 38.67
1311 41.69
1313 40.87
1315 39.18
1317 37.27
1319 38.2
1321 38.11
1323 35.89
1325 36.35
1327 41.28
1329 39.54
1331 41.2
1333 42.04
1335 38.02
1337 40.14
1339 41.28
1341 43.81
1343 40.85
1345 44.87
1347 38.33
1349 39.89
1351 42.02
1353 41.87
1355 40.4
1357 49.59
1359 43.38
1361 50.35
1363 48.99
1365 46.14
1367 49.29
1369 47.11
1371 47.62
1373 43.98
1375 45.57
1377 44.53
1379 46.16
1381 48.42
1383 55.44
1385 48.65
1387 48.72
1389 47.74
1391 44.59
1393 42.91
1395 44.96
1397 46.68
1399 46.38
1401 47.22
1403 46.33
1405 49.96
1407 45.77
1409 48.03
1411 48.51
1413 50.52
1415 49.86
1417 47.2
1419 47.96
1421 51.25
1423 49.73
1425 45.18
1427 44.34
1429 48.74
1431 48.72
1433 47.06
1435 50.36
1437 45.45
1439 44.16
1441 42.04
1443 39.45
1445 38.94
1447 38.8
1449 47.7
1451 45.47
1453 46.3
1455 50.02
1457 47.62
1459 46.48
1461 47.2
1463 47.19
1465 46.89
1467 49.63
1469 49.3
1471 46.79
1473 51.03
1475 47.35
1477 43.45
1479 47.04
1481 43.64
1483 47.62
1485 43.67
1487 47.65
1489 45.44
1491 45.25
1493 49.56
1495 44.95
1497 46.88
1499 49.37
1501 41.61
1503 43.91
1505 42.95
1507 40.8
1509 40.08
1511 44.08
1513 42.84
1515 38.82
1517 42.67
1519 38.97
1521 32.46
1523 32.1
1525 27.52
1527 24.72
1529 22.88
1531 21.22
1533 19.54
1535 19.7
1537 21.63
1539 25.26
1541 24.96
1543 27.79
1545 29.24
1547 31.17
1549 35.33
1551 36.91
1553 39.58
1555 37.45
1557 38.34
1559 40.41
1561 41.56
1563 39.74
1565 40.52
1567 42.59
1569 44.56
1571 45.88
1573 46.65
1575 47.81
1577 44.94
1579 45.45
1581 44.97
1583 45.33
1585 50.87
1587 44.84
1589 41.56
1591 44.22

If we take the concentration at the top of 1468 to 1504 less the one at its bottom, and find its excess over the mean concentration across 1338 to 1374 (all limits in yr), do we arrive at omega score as -50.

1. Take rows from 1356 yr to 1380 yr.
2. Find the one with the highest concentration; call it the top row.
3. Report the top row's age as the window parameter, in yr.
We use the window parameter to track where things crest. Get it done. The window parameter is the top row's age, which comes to 1361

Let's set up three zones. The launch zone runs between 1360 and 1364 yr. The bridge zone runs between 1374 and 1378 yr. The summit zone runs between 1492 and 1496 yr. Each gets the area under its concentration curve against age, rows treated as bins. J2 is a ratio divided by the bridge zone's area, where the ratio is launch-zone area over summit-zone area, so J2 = 0.0058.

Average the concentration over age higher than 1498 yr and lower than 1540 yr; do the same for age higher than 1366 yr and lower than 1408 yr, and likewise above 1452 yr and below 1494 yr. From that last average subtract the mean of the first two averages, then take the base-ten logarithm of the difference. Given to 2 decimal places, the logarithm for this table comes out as 0.82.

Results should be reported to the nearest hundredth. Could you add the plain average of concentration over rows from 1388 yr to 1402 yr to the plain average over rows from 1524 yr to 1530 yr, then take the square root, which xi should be 8.42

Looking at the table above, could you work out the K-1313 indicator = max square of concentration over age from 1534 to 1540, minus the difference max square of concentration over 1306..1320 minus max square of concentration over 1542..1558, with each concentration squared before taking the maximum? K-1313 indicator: 467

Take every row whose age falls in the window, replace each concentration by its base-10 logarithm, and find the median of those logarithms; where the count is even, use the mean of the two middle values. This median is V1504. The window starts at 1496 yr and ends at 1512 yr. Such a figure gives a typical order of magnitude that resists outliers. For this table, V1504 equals 1.64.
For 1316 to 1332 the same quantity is 1.58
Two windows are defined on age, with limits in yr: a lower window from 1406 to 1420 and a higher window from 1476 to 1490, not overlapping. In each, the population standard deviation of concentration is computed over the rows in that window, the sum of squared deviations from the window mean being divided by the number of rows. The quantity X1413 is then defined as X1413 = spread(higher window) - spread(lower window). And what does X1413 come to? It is 0.3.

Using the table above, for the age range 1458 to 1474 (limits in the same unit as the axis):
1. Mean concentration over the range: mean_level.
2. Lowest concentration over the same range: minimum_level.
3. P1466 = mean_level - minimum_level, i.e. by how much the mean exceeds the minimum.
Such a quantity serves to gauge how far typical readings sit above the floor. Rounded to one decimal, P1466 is 1.6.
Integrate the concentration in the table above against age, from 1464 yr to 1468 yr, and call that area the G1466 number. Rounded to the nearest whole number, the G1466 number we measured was 193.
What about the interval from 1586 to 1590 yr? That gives 173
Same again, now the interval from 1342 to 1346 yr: 171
